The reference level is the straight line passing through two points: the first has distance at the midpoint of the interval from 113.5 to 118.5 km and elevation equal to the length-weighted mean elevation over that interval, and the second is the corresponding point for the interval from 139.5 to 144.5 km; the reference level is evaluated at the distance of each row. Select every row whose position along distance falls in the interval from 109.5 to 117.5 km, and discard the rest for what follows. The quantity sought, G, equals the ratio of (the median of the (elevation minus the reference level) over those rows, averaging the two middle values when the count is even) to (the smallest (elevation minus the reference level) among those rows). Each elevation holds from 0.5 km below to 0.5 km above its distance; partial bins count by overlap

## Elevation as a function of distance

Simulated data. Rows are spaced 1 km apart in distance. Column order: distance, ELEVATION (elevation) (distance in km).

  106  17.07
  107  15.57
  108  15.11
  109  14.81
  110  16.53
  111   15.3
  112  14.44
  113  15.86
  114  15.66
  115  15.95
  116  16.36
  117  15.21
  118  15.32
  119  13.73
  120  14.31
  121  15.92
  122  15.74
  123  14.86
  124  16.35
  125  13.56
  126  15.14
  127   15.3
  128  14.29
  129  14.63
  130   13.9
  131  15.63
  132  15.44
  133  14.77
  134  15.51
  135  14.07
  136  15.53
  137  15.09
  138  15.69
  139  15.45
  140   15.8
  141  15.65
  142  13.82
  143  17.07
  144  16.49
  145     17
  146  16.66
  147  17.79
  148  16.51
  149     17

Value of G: -0.05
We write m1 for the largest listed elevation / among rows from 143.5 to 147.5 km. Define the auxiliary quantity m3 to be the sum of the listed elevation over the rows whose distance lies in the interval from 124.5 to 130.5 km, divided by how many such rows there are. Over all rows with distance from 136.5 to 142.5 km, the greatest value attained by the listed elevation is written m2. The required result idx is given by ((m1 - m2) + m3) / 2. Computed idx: 8.2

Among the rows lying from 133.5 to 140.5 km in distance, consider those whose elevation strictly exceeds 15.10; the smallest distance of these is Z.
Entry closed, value 134 km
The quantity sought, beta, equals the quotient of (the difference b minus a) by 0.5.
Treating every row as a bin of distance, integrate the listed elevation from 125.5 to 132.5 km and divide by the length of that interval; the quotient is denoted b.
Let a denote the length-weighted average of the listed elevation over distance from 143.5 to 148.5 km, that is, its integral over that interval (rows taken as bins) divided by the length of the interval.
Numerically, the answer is -4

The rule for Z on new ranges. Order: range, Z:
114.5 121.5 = 115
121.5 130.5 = 122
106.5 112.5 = 107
